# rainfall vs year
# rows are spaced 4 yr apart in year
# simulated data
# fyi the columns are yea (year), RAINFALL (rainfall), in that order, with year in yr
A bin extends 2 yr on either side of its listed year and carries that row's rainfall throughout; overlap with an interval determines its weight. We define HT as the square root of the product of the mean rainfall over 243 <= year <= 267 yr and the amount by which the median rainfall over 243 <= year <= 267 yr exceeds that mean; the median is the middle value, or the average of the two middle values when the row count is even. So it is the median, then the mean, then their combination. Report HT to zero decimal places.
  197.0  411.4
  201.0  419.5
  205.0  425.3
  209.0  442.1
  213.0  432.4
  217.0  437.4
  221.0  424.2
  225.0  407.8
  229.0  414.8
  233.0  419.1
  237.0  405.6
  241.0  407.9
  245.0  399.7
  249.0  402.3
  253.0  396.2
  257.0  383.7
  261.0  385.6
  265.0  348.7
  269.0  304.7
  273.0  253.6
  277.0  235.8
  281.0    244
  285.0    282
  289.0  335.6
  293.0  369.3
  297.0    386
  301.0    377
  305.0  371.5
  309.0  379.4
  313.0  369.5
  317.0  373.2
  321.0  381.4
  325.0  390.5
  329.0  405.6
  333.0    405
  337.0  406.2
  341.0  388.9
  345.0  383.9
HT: 43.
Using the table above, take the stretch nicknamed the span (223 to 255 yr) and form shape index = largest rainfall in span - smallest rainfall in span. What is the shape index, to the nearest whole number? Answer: 23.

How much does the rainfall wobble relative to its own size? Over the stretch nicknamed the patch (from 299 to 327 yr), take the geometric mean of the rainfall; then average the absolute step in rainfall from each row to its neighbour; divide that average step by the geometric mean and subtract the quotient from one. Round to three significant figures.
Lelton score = 0.980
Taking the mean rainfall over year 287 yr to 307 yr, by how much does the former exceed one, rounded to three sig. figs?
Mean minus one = 367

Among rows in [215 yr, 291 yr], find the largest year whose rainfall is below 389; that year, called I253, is 289.0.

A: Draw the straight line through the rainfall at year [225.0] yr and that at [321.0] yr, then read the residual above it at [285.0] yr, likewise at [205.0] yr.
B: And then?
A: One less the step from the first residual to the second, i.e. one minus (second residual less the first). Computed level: -120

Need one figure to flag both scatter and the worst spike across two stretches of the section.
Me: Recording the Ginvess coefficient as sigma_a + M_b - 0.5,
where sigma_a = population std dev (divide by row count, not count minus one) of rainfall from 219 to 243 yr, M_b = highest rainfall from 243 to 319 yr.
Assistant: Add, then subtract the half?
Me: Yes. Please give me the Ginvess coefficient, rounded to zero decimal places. 409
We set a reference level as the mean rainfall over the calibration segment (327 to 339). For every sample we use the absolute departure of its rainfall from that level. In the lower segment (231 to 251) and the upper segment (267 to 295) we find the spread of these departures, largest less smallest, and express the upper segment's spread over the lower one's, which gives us 9.9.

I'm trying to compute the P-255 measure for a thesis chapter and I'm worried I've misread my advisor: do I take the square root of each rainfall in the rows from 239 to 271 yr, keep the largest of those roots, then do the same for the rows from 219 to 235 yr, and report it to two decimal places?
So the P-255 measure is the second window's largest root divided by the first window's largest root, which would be 1.02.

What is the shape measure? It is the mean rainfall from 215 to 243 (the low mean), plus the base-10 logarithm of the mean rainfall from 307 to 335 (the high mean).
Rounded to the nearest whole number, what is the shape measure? 419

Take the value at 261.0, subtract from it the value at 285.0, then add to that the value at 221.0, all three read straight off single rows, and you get 528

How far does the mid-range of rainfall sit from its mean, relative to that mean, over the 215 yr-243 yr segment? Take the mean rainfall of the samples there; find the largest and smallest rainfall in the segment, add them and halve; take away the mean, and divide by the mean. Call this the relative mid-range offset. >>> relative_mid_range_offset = 0.012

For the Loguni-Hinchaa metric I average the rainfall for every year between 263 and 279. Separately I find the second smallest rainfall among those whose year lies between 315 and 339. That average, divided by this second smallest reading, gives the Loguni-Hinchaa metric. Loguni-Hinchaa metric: 0.75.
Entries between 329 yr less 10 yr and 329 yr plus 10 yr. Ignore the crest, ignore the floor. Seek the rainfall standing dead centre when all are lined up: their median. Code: 405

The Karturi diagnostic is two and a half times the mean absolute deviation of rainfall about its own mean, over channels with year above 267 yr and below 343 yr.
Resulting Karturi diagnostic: 118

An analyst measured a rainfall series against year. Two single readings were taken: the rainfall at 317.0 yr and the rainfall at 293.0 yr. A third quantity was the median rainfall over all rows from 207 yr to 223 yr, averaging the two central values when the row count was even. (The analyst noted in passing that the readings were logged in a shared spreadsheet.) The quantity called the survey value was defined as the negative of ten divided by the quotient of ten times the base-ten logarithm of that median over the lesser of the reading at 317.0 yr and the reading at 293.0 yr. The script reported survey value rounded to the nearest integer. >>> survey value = -140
